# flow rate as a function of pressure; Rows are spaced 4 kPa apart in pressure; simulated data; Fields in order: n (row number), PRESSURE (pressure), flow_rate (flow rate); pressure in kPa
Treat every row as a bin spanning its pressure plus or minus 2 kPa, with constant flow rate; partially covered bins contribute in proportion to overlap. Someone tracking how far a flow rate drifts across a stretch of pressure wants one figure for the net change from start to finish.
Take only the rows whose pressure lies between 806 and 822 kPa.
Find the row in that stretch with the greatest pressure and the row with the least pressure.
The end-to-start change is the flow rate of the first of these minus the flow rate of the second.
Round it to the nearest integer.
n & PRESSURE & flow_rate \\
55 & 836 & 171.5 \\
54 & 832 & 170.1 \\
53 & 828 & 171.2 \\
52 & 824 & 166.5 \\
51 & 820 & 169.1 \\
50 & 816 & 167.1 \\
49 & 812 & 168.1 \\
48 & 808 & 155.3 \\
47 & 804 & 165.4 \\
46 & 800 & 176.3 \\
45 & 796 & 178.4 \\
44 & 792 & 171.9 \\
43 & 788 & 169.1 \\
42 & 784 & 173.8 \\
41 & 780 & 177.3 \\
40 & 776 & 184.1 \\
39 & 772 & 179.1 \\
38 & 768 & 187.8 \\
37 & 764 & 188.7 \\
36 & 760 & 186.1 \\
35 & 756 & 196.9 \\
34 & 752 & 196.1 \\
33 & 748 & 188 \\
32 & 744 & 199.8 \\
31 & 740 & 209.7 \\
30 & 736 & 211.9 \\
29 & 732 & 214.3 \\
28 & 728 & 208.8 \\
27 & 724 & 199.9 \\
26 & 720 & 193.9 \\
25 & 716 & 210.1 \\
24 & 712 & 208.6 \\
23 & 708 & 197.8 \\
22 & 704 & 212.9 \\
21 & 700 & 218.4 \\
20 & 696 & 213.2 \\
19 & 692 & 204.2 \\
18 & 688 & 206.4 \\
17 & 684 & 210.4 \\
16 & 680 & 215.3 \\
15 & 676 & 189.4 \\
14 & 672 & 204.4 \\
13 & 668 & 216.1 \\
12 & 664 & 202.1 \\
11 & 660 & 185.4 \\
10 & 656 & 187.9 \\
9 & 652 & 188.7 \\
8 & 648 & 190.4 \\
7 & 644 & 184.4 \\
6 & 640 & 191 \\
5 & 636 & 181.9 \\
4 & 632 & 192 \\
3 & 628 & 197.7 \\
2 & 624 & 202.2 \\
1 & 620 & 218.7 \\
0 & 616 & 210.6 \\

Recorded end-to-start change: 14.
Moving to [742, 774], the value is -21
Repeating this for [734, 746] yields -12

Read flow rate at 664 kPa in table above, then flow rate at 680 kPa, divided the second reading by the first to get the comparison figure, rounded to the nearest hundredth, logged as 1.07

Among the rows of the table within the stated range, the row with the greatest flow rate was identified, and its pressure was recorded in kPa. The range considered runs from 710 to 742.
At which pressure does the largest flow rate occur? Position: 732 kPa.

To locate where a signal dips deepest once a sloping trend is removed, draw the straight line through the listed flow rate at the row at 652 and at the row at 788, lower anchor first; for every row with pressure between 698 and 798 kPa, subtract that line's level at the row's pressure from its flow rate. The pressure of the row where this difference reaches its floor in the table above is 788 kPa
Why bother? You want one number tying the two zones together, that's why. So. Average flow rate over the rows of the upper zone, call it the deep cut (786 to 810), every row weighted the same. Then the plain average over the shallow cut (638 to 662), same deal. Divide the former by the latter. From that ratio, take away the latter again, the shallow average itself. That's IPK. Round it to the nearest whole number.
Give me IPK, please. -187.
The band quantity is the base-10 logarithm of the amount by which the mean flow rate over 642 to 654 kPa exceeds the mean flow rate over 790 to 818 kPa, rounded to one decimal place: 1.3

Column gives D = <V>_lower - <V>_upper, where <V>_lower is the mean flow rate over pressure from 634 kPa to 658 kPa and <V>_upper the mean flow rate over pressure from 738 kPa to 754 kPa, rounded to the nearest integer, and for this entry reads -11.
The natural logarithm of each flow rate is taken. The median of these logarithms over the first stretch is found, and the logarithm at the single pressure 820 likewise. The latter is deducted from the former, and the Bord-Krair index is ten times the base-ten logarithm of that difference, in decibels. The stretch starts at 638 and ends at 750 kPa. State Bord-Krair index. -7.2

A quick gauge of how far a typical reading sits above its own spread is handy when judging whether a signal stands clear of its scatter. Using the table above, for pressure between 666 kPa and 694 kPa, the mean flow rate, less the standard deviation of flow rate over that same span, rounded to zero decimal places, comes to 198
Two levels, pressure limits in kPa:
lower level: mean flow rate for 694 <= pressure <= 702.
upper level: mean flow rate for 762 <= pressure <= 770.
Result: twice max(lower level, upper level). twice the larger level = 432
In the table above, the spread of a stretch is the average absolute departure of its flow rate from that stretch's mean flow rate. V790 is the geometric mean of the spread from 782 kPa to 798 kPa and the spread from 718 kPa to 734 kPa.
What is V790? 4.5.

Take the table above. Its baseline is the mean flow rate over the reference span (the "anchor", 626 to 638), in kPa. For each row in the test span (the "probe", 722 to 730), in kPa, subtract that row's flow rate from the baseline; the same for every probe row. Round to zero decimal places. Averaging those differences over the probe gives -14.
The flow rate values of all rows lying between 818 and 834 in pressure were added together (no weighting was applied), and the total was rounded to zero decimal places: 677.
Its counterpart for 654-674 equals 996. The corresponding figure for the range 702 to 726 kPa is 1223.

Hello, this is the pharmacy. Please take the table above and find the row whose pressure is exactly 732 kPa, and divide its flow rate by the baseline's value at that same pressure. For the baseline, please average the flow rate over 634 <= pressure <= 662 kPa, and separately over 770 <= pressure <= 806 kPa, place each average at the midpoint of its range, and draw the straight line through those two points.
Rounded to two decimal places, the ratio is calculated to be 1.19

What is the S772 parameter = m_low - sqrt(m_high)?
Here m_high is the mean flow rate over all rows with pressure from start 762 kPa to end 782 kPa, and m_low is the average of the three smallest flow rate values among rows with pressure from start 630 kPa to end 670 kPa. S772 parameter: 170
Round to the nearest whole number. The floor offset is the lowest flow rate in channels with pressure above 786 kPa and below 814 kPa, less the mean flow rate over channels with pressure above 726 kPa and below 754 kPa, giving -49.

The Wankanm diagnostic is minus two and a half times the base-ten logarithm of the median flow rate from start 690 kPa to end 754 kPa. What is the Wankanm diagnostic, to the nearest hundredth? -5.80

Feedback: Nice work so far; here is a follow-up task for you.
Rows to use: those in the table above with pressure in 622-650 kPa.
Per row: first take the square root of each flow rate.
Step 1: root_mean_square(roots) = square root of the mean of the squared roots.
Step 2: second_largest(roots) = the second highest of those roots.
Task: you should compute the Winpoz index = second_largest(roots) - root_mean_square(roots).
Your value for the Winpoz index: 0.23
